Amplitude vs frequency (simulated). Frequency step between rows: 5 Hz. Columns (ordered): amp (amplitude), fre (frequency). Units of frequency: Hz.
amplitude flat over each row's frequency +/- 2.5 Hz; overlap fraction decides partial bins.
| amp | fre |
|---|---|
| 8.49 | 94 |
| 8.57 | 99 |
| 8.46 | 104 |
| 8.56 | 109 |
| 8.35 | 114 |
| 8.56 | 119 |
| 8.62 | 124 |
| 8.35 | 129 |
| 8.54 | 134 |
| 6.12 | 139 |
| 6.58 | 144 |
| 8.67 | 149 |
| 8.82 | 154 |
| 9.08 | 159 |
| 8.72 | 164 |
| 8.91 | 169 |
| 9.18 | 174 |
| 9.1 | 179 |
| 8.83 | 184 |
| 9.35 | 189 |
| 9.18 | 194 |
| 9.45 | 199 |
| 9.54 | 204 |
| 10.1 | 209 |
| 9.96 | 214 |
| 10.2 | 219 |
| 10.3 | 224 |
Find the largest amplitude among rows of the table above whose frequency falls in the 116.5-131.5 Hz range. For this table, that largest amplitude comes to 8.62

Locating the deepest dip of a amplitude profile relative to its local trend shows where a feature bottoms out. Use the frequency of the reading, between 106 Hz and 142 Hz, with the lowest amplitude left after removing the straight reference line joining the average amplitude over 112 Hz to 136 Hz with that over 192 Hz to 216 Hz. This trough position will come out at 139 Hz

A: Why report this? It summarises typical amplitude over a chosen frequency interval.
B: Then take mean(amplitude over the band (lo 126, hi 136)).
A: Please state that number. 8.4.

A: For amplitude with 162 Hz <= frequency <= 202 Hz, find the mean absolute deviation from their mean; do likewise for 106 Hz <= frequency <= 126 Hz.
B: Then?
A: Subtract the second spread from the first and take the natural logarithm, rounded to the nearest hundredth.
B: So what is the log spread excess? -2.15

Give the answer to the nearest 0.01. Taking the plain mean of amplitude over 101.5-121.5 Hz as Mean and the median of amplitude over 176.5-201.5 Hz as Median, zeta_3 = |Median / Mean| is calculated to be 1.08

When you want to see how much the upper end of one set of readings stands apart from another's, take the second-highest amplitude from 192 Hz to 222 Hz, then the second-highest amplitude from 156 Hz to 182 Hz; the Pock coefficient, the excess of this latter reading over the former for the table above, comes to -1.0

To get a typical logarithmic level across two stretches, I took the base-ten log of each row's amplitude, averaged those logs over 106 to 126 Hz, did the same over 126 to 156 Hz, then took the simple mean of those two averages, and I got 0.910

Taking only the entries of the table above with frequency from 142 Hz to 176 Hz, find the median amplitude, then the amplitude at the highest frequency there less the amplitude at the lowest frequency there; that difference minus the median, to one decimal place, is -6.2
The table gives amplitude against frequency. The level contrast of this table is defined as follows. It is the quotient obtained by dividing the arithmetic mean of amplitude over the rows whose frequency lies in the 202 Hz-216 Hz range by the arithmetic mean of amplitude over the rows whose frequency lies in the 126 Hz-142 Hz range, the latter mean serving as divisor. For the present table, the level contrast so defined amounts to 1.29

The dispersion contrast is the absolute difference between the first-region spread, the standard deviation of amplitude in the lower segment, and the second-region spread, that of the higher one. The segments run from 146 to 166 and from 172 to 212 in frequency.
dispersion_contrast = 0.20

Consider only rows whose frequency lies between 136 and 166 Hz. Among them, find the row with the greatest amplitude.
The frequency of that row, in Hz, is 159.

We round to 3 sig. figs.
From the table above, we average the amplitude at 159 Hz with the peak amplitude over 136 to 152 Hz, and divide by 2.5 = 3.55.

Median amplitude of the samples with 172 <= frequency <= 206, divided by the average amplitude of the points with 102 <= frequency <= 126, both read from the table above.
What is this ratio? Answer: 1.08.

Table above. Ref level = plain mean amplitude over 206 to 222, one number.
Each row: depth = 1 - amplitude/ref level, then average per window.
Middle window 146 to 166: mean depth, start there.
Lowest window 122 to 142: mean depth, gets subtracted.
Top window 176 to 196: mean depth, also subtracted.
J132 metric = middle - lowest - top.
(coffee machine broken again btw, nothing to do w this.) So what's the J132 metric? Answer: -0.19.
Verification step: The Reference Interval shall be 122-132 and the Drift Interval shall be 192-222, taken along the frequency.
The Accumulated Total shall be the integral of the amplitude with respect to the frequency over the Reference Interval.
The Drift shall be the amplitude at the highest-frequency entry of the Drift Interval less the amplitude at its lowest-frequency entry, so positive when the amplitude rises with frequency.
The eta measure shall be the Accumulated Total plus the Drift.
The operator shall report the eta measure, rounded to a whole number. 86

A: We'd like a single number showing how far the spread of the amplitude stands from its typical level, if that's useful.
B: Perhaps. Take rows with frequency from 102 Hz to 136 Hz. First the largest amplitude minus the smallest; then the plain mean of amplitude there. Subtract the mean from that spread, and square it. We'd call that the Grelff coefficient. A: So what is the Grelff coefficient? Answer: 68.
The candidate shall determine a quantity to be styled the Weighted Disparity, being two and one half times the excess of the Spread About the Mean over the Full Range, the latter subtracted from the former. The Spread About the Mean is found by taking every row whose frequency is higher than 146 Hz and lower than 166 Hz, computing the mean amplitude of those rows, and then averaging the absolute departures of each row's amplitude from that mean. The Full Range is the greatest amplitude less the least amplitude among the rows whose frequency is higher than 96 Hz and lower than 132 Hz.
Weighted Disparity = -0.4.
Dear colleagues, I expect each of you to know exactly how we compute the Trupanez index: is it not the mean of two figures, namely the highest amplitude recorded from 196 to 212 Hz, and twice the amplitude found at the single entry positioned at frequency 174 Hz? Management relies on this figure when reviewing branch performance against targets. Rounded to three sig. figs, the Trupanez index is 14.2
